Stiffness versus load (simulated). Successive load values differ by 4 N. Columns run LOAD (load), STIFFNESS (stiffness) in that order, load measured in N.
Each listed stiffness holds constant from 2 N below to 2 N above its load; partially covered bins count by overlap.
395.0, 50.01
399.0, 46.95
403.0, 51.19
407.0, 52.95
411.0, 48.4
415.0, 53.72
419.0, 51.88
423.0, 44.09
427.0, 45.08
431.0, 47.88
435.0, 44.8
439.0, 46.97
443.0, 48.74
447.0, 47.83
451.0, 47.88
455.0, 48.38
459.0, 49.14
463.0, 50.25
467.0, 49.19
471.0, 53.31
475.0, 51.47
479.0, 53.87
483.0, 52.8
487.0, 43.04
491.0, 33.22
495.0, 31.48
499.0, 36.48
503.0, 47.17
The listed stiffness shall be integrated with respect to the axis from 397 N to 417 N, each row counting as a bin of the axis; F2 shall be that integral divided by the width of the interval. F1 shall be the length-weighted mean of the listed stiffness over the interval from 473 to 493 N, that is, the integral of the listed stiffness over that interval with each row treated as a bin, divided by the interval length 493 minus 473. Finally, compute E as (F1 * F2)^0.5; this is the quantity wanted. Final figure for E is 48.7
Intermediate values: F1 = 47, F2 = 50.6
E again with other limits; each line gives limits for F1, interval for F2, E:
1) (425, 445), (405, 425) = 48.4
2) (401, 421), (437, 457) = 49.8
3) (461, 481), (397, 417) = 51.1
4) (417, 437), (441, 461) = 47.6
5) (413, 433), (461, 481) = 50.1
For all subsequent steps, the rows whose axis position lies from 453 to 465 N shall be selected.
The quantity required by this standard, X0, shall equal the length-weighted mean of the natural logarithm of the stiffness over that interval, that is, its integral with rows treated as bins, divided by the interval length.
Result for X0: 3.90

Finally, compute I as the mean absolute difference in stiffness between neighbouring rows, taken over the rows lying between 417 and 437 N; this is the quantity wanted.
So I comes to 3.7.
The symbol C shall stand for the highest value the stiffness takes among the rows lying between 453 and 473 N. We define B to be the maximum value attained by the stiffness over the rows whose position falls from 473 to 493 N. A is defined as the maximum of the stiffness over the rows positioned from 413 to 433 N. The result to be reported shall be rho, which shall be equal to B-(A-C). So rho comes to 53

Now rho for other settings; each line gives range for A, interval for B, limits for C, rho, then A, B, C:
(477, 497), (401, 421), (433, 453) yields 49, 53.87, 53.72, 48.74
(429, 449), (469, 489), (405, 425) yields 59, 48.74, 53.87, 53.72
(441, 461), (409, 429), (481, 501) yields 57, 49.14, 53.72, 52.8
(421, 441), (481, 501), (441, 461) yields 54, 47.88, 52.8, 49.14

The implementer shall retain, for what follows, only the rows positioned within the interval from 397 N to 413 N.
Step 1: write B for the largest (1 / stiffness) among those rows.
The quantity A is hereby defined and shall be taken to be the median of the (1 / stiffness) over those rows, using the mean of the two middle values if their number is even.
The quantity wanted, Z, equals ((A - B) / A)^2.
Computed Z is 0.0036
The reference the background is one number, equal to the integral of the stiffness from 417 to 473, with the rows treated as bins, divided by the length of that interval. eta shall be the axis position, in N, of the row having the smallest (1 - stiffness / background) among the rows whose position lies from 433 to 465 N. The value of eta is 463.0 N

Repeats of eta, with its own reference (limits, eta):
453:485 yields 479.0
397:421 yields 415.0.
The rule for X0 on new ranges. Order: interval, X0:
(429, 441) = 3.84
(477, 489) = 3.91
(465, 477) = 3.94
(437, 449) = 3.87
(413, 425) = 3.91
